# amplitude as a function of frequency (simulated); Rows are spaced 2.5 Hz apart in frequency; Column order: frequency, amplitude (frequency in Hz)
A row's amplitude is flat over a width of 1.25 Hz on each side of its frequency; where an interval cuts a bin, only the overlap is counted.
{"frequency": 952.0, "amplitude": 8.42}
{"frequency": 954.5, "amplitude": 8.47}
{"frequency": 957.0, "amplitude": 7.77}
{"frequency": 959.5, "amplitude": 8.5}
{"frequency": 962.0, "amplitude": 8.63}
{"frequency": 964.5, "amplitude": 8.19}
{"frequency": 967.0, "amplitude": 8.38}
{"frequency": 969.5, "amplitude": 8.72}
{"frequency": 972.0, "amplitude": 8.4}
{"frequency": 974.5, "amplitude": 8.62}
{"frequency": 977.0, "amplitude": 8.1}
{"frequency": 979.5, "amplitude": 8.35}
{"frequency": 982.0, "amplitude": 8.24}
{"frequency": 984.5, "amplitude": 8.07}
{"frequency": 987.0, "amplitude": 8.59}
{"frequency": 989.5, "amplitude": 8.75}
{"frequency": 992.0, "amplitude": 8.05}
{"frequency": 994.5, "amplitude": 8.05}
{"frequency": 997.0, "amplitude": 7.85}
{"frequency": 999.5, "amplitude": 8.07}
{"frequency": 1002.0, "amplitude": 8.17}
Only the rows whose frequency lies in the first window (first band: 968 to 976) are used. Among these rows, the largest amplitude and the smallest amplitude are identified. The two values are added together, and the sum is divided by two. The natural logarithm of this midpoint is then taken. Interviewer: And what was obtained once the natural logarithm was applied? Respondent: 2.15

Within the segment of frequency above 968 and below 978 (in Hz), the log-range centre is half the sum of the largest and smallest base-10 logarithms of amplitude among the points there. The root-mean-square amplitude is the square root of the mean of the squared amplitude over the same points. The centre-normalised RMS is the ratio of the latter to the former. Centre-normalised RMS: 9.15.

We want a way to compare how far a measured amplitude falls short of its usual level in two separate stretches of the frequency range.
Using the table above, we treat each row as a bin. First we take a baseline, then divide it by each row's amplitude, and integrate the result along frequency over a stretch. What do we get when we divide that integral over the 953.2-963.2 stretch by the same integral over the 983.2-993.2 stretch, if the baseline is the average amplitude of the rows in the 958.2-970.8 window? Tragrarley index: 1.00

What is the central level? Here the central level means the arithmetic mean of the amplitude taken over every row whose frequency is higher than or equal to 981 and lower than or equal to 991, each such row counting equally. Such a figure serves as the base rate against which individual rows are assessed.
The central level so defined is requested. 8.41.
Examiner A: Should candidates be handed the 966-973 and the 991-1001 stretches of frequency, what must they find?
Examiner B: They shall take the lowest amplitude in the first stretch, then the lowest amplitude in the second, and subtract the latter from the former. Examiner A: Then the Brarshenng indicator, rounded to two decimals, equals 0.53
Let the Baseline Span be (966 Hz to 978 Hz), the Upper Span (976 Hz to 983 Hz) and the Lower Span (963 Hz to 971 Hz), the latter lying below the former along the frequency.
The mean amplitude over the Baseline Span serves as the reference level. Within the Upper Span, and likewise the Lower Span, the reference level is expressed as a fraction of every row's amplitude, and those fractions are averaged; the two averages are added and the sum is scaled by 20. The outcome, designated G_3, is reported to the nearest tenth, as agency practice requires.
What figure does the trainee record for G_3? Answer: 40.6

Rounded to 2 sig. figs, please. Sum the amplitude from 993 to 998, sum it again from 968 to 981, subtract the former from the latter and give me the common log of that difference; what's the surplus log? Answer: 1.4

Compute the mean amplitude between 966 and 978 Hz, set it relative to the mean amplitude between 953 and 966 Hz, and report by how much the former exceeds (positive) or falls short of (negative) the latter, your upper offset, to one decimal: 0.1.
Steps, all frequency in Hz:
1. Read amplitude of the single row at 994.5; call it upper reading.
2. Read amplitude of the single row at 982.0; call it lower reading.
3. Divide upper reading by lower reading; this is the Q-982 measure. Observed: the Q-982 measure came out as 0.98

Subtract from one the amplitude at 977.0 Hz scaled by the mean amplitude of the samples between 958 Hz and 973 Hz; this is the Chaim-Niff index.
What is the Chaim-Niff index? 0.04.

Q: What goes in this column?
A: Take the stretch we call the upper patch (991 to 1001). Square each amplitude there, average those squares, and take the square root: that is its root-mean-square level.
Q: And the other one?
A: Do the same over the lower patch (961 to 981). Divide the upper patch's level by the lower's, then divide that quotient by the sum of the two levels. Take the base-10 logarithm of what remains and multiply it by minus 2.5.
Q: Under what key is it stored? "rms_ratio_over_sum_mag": 3.095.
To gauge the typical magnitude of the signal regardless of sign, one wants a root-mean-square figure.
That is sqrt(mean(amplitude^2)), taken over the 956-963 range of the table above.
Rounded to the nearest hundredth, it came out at 8.31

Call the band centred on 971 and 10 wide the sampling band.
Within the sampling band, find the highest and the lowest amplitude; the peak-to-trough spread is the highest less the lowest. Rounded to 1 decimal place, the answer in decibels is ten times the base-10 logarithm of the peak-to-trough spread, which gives -4.7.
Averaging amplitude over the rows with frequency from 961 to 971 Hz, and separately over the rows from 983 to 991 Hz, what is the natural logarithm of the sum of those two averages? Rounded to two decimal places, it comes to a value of 2.83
